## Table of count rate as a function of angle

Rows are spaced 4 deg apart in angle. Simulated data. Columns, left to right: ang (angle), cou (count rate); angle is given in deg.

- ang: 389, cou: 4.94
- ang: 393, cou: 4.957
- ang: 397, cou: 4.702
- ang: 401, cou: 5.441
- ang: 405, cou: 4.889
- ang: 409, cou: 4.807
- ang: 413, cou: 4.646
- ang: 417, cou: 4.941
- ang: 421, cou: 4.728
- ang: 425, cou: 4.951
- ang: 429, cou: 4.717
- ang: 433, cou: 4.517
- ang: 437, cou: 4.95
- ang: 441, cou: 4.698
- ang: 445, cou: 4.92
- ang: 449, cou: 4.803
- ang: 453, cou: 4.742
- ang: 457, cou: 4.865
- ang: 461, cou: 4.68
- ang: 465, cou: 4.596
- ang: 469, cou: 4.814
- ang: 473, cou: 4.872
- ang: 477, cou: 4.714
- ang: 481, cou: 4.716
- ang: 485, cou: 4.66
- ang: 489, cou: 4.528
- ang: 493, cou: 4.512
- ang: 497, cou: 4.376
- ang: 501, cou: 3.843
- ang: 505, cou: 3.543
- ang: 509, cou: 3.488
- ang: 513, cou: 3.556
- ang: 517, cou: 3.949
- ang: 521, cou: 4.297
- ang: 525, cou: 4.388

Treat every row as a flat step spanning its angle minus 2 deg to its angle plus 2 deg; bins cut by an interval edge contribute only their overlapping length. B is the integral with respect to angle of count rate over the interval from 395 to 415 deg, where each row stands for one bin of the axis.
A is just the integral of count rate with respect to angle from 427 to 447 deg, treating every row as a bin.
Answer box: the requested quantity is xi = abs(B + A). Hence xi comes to 193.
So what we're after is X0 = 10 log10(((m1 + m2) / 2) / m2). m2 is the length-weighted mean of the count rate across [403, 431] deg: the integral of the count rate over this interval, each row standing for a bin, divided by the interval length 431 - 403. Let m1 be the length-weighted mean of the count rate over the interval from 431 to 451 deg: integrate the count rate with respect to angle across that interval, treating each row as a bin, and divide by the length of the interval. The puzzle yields -0.02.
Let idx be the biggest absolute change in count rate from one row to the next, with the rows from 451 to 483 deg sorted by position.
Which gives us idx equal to 0.22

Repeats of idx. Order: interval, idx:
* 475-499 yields 0.14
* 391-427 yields 0.74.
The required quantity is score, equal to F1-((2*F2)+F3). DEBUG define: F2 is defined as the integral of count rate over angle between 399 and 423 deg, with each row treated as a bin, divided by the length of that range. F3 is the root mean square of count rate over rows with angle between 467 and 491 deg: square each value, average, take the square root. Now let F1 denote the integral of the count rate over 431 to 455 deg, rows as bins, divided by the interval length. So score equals -9.8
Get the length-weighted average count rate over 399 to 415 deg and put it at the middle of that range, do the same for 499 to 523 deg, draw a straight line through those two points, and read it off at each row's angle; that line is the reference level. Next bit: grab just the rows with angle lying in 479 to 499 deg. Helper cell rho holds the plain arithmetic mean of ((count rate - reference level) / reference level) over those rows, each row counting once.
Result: 0.13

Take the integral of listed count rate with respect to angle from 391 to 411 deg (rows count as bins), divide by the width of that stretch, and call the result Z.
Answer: 4.96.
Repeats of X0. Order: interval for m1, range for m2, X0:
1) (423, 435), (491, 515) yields 0.45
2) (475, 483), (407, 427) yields -0.05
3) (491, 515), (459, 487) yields -0.40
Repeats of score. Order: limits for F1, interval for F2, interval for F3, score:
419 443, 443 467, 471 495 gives -9.4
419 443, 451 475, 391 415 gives -9.7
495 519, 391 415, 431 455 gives -10.8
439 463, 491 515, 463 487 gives -7.7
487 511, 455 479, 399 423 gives -10.4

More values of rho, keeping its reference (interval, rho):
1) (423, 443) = 0.02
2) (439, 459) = 0.07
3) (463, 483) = 0.13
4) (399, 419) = 0.00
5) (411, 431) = 0.00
